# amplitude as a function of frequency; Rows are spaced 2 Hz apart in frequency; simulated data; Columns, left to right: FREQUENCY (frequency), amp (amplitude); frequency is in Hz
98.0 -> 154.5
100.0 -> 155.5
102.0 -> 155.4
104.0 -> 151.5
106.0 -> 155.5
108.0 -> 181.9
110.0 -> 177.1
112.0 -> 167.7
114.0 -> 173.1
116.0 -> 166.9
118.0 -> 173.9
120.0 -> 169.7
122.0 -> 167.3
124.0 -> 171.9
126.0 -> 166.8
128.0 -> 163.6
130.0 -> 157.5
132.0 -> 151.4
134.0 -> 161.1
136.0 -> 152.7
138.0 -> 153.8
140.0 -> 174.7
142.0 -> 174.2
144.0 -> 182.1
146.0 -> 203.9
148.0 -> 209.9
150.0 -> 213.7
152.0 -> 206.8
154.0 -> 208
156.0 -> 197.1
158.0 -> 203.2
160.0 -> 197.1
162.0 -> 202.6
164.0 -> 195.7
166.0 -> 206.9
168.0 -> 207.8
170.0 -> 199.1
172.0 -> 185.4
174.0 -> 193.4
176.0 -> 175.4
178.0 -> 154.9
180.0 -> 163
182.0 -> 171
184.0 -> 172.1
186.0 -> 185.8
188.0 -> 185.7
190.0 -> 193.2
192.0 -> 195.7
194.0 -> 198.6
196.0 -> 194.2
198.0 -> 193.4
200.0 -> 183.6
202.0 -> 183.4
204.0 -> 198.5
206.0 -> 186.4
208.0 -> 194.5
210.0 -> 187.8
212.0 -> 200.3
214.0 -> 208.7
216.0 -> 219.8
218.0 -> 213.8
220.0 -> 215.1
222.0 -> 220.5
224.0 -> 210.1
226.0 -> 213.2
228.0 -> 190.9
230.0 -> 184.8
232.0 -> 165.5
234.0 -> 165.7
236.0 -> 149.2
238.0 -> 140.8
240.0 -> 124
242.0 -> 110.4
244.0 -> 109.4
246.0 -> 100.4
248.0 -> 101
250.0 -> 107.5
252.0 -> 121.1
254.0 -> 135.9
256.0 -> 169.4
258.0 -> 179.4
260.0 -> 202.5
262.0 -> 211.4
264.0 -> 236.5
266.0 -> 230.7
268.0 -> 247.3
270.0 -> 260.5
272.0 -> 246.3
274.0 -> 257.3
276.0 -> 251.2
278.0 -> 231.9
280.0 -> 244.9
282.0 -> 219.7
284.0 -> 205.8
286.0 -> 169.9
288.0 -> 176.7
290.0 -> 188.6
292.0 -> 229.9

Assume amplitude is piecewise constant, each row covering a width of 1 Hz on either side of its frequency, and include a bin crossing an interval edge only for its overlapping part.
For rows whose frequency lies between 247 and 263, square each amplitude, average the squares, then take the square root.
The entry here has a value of 159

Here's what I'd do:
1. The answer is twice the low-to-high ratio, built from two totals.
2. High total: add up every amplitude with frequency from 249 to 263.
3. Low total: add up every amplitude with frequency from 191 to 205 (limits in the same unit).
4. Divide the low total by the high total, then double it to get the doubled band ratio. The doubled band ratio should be 2.39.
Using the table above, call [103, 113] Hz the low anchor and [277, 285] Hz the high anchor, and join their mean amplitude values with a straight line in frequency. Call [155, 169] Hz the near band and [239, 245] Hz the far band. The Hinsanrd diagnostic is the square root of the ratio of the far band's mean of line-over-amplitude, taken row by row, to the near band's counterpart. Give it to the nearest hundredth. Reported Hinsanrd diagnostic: 1.42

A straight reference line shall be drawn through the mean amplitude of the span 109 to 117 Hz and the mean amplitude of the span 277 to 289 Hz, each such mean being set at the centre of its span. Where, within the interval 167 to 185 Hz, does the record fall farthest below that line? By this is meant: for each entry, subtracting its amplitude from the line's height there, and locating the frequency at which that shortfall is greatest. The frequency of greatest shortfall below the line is 178.0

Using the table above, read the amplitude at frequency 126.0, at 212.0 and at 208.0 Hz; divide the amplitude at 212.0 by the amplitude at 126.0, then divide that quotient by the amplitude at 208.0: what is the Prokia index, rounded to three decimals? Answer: 0.006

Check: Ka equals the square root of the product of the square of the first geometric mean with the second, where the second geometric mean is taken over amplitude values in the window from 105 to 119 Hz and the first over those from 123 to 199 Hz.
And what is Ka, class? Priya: 2402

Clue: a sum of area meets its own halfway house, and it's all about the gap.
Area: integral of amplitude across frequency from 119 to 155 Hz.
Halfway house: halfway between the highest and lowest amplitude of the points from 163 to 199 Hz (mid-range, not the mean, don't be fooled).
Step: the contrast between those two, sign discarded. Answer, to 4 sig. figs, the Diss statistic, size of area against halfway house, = 6197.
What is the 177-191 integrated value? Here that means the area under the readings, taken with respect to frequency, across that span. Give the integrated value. 2451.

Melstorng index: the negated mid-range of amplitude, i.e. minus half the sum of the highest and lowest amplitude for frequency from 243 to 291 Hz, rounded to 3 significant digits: -180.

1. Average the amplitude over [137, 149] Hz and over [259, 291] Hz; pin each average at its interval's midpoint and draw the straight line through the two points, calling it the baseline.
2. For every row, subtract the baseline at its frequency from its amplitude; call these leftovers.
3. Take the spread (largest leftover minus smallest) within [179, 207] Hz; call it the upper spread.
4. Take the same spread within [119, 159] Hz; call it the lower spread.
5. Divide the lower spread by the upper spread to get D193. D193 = 1.8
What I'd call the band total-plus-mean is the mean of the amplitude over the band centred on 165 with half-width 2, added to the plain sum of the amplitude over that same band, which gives 604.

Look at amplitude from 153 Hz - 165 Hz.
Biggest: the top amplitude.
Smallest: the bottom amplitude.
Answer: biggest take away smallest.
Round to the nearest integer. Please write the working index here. 12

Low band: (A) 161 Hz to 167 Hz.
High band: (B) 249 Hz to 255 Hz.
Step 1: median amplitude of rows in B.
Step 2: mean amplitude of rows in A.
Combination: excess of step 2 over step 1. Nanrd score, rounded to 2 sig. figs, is 81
